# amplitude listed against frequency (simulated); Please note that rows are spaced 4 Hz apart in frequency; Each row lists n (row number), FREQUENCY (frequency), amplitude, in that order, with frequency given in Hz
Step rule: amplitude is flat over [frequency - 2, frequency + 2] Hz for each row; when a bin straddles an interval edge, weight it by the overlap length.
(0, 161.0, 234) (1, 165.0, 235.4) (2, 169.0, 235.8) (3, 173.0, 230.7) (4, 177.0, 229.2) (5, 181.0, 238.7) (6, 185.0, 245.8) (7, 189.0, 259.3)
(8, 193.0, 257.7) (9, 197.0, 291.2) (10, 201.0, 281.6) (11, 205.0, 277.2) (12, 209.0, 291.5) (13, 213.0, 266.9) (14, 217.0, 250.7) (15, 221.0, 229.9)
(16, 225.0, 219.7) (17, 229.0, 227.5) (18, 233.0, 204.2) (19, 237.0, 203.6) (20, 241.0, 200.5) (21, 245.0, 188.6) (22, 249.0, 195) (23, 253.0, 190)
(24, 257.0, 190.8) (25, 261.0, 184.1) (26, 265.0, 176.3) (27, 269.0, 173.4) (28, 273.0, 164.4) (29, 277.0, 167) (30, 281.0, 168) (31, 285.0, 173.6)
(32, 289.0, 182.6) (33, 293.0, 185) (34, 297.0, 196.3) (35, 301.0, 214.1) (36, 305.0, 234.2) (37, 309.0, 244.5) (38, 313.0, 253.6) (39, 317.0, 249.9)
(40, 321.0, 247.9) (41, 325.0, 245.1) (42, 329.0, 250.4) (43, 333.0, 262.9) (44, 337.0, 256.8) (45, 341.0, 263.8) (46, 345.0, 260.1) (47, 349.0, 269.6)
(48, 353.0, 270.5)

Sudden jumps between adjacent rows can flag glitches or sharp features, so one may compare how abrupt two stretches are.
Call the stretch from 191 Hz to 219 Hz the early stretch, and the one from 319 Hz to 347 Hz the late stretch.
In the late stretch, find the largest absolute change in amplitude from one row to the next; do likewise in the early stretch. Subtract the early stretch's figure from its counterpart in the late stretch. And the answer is -21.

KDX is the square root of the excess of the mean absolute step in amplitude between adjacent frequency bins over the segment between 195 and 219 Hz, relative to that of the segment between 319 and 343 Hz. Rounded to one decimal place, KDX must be 2.7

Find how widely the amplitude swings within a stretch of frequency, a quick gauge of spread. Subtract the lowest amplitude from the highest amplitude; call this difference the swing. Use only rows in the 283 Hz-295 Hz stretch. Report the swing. 11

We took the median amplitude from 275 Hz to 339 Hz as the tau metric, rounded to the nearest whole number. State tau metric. 239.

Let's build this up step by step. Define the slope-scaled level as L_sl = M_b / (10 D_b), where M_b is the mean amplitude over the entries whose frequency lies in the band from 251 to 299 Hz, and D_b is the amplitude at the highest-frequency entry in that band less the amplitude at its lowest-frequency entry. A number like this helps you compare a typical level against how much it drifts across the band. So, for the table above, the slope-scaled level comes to 2.8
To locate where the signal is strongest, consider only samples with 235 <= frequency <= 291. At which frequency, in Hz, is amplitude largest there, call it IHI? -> 237.0 Hz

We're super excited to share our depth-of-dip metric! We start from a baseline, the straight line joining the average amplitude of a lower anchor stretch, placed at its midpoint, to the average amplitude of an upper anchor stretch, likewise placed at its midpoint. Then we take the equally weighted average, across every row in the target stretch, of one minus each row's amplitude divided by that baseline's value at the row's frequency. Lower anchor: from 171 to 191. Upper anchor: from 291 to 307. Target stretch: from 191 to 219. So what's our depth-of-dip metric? -0.17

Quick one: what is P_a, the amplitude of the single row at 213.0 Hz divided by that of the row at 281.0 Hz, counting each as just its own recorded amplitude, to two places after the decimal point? 1.59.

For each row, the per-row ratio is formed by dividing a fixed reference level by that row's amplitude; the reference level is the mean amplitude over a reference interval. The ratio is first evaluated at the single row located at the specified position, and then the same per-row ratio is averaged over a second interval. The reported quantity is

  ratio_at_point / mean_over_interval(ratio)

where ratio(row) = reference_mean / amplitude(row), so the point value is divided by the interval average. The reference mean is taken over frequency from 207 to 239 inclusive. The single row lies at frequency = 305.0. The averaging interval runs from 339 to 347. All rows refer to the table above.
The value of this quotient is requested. 1.12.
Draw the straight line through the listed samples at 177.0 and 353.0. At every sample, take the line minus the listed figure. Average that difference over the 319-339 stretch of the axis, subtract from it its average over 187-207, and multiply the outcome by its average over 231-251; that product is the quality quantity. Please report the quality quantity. 2372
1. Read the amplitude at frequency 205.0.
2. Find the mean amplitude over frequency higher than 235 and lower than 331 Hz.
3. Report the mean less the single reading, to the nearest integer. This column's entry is -74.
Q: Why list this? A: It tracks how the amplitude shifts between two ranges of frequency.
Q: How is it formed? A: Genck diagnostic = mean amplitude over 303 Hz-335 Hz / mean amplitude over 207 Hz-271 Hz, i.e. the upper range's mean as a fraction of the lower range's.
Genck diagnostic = 1.17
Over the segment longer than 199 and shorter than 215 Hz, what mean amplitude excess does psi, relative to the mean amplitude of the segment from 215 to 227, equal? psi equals 46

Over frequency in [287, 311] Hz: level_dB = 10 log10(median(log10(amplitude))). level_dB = 3.64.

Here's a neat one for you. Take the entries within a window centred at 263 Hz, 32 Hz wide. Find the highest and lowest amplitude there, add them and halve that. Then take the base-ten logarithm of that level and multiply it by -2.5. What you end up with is -5.64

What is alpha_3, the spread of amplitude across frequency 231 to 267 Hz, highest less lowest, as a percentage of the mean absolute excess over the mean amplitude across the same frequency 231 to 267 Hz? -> 380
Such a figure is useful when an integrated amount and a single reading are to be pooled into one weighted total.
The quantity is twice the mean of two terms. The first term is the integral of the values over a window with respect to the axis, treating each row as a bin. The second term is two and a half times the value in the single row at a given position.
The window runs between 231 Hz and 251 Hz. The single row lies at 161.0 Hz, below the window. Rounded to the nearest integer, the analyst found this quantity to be 4553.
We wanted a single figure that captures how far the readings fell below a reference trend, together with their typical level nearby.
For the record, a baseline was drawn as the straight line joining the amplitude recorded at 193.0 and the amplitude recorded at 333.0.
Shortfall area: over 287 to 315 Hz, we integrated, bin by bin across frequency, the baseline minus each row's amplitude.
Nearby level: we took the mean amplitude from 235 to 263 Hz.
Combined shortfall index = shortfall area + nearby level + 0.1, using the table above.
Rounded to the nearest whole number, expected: 1480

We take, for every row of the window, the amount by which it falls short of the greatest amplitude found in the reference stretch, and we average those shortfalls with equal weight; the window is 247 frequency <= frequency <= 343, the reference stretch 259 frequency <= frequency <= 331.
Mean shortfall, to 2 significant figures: 42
